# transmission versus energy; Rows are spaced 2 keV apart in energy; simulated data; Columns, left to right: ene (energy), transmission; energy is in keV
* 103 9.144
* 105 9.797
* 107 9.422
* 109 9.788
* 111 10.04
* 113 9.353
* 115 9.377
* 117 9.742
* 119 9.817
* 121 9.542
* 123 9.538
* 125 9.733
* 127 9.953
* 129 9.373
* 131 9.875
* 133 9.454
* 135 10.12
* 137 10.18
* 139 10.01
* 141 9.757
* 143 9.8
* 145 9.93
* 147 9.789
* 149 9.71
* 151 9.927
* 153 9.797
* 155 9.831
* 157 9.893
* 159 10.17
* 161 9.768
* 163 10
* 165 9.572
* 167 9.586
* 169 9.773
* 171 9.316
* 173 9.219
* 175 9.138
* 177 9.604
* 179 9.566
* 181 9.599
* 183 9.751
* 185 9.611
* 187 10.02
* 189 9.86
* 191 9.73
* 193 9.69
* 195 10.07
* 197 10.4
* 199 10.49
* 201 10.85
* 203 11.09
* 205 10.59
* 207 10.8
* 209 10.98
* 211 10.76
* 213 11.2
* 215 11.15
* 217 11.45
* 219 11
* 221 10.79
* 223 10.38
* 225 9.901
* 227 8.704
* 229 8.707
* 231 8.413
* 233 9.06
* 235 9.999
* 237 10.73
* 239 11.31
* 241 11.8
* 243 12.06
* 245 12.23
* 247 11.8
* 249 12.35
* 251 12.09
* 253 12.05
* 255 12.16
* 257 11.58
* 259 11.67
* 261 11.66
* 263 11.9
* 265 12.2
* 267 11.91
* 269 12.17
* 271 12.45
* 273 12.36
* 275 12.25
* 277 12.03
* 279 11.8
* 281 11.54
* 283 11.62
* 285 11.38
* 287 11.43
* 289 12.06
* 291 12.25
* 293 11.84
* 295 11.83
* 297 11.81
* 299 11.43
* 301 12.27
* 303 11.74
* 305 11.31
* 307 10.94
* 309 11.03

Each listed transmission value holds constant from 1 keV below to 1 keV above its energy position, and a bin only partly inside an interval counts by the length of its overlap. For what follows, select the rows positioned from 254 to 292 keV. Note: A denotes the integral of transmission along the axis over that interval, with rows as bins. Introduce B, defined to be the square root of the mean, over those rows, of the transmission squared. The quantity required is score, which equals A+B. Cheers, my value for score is 465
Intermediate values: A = 453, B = 11.9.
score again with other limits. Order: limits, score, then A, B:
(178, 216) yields 403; 392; 10.3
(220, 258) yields 423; 412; 10.9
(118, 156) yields 382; 372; 9.8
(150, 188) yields 378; 368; 9.7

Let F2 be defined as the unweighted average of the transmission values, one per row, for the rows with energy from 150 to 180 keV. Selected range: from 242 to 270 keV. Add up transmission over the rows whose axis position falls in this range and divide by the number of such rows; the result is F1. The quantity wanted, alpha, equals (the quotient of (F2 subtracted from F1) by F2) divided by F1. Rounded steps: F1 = 12.0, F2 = 9.7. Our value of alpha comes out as 0.020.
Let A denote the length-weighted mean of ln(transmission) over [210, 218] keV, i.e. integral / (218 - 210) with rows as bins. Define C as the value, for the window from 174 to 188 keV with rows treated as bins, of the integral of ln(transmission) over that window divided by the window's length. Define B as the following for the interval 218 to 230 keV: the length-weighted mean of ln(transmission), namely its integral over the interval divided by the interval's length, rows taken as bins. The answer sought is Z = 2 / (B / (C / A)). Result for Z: 0.82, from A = 2.41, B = 2.29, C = 2.26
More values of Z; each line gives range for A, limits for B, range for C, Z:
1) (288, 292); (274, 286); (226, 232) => 0.70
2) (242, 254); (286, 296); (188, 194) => 0.74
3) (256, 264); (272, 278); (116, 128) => 0.74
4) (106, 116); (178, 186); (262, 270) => 0.97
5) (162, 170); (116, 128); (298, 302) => 0.96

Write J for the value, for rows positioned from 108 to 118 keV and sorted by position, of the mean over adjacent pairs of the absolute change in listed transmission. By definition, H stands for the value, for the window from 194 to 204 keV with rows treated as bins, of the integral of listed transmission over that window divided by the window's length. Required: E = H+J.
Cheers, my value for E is 10.9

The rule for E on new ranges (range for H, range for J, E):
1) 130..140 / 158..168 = 10.2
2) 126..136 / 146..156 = 9.9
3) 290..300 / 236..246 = 12.2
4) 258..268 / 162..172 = 12.1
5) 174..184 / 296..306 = 10.1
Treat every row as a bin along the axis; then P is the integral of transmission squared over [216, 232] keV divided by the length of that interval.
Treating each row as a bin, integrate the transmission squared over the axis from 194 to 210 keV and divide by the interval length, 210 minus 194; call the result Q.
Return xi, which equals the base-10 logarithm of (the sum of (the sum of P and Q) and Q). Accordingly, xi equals 2.51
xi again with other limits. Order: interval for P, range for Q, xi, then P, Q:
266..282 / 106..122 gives 2.52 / 146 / 93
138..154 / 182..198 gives 2.47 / 97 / 98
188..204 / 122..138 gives 2.47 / 106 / 96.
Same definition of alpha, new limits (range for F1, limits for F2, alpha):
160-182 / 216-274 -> -0.015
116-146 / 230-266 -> -0.014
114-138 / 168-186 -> 0.002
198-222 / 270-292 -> -0.008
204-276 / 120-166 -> 0.012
